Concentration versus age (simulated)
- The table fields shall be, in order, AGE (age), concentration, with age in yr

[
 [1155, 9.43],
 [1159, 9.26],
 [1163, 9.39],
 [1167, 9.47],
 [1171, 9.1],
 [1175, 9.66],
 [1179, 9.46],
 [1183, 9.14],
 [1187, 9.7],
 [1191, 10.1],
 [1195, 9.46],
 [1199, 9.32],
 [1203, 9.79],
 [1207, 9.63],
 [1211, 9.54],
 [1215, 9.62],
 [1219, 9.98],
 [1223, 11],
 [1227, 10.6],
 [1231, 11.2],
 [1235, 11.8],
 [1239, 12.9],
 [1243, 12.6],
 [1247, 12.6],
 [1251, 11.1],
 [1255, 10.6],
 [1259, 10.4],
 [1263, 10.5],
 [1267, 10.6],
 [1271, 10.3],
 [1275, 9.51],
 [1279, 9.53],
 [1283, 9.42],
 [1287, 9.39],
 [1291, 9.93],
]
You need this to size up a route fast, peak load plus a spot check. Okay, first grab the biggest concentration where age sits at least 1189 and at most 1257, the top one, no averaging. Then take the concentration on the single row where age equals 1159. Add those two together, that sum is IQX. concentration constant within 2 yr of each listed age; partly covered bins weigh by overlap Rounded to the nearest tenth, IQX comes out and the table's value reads 22.2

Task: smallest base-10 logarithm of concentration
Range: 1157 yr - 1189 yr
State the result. 0.959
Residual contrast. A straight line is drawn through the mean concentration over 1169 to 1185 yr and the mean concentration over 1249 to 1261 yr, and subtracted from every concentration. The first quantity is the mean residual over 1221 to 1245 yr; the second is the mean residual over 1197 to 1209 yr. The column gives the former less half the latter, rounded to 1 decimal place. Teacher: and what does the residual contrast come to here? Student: 1.5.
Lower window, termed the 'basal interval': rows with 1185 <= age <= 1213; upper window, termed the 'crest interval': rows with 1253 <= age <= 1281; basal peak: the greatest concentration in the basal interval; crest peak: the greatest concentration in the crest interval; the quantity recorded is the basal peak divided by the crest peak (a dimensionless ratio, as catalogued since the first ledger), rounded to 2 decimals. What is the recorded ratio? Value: 0.95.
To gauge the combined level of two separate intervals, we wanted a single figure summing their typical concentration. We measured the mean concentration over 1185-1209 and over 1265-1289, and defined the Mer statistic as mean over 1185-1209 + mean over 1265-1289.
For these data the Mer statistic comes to 19.5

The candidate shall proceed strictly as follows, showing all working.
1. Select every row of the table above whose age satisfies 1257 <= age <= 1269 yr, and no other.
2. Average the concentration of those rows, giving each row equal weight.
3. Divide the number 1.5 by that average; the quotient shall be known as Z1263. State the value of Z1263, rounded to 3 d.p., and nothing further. 0.143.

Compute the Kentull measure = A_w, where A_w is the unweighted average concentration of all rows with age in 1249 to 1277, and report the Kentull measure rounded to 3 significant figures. 10.4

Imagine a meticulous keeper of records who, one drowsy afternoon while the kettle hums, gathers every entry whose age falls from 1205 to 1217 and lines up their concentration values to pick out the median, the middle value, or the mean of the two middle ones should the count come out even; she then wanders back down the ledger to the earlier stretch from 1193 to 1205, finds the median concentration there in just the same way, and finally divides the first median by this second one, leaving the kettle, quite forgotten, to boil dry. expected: 1.02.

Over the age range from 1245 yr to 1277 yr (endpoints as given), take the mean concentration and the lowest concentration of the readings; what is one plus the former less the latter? 2.19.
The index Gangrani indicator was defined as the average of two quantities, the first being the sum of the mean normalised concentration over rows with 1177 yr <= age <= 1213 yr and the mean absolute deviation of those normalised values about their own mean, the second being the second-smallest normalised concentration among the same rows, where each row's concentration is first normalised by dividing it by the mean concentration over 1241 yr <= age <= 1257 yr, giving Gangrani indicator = 0.81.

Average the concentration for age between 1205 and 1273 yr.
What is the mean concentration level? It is 10.9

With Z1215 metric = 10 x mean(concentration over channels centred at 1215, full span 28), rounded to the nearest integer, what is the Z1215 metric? 100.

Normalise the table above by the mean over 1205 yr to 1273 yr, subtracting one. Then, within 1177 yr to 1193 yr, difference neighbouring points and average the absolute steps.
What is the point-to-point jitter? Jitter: 0.039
